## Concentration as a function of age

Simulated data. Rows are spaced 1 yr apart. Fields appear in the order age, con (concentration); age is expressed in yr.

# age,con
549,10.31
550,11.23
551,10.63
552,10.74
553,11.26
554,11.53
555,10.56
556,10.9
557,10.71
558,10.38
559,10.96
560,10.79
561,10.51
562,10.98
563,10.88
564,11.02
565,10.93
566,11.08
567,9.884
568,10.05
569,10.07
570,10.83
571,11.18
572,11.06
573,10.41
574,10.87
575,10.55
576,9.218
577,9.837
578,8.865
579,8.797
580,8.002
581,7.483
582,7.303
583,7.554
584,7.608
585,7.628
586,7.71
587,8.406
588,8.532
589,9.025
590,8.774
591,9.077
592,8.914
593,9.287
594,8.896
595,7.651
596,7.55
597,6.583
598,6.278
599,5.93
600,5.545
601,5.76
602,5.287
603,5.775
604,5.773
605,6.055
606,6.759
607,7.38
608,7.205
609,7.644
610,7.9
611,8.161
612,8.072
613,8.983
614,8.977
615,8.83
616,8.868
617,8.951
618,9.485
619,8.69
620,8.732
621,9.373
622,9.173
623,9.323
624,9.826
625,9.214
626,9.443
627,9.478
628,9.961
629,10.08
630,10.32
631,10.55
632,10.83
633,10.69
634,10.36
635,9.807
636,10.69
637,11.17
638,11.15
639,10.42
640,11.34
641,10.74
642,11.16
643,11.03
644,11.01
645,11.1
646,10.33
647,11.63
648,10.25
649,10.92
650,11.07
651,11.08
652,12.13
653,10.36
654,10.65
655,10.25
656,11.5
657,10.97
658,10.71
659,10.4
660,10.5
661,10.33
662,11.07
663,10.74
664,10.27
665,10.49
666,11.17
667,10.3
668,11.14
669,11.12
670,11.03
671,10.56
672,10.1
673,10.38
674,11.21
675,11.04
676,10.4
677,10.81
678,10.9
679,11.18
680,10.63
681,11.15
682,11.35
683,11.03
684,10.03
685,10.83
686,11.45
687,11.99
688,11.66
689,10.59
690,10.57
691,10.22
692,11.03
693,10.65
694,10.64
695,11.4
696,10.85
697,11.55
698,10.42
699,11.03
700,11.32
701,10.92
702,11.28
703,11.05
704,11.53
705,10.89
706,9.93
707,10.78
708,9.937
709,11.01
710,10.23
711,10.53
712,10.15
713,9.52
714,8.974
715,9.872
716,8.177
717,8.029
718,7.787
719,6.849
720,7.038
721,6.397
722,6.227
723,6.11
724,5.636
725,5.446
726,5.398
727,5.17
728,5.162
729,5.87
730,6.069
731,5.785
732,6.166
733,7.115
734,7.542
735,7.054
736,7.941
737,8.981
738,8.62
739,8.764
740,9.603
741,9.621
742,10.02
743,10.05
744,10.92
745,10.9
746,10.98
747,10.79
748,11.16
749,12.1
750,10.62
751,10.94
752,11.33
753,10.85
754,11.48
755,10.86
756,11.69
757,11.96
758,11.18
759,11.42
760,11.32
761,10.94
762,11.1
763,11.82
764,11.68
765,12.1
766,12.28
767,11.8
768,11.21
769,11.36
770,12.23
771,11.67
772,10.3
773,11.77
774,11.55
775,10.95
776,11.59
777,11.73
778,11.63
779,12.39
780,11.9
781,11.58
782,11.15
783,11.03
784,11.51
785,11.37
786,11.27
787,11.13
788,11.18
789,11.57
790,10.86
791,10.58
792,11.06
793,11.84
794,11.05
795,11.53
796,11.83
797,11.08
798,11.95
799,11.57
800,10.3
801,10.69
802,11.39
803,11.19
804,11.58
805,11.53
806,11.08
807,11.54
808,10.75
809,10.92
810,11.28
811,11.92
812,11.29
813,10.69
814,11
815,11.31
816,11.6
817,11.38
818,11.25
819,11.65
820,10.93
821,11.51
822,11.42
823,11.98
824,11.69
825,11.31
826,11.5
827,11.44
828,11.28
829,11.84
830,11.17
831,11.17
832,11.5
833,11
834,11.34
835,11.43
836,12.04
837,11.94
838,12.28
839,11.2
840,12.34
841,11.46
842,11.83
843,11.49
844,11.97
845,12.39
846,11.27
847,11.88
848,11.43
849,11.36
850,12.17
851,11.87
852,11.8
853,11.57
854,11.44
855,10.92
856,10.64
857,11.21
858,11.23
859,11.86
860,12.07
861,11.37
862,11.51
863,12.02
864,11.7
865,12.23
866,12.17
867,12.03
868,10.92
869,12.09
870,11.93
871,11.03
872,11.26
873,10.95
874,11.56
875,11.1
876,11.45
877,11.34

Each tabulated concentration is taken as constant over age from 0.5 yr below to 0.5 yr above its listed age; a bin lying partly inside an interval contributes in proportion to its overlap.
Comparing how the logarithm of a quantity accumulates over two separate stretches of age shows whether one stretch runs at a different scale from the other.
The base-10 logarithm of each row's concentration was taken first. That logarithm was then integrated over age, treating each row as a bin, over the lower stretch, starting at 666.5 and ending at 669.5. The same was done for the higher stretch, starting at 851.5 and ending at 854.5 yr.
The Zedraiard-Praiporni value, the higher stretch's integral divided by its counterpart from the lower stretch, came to 1.03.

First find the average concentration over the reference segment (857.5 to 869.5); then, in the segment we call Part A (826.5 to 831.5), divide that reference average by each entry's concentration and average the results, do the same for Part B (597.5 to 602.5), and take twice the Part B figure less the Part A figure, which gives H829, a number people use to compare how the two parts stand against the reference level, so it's 3.07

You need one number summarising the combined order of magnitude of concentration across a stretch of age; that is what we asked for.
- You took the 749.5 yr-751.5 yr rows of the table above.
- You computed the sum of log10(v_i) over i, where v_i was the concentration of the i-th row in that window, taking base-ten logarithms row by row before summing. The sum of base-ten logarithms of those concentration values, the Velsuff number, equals 2.1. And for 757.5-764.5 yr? 7.4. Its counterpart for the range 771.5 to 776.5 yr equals 5.2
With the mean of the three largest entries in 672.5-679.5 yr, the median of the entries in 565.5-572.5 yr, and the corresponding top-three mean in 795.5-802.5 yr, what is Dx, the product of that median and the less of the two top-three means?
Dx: 121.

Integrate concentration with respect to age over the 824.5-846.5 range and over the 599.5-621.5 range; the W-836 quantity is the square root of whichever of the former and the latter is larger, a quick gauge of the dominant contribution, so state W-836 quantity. 16.0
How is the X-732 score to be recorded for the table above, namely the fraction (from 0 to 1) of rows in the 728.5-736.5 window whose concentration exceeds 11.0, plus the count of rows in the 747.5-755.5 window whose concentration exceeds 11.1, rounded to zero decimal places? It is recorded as 4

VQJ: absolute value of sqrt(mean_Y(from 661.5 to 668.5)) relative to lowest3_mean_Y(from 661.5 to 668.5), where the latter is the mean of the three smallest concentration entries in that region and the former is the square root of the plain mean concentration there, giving 0.317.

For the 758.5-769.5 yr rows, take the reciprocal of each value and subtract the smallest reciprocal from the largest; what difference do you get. 0.0100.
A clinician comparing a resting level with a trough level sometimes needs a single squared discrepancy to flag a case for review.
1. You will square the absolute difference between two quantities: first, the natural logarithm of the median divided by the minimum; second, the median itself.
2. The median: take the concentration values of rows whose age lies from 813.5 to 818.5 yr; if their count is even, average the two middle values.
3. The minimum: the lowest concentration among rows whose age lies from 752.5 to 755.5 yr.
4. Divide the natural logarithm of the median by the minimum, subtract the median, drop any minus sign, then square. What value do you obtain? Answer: 123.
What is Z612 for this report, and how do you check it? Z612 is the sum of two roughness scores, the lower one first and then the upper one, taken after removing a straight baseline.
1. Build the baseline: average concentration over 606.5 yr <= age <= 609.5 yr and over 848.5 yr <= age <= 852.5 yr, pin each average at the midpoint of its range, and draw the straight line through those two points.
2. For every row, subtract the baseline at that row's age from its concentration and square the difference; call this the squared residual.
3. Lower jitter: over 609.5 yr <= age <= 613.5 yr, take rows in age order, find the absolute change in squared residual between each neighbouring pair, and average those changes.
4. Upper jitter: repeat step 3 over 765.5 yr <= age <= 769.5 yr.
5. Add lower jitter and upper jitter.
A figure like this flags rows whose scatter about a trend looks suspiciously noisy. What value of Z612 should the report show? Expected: 1.9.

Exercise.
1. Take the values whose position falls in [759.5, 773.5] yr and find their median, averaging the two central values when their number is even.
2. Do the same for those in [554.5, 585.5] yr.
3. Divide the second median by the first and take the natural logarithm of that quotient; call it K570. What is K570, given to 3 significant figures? -0.105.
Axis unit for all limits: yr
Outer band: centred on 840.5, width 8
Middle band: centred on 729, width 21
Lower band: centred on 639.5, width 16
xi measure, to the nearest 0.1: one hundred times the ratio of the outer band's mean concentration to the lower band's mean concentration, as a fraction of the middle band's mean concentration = 16.4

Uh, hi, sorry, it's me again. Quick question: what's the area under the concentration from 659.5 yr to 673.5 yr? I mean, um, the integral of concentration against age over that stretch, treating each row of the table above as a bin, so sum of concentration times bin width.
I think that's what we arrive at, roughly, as 149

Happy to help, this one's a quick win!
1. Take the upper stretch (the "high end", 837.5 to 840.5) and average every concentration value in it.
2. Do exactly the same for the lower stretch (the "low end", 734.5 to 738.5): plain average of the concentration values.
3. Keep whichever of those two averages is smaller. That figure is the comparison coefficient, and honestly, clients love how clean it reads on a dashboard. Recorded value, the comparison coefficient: 8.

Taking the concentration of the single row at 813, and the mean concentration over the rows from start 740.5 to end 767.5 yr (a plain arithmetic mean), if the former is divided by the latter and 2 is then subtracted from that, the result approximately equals -1.0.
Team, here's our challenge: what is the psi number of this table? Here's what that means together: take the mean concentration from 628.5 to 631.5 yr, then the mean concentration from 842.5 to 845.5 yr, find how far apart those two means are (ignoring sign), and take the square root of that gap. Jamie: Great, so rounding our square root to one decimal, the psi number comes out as 1.3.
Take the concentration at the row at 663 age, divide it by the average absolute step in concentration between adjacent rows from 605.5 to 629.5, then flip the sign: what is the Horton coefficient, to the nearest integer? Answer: -34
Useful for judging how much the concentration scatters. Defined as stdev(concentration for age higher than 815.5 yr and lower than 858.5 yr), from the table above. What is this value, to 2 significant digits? 0.39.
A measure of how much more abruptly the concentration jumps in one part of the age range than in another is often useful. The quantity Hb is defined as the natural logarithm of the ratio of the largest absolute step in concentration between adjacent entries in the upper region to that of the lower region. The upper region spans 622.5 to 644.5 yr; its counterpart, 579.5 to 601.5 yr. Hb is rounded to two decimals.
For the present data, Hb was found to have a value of -0.30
